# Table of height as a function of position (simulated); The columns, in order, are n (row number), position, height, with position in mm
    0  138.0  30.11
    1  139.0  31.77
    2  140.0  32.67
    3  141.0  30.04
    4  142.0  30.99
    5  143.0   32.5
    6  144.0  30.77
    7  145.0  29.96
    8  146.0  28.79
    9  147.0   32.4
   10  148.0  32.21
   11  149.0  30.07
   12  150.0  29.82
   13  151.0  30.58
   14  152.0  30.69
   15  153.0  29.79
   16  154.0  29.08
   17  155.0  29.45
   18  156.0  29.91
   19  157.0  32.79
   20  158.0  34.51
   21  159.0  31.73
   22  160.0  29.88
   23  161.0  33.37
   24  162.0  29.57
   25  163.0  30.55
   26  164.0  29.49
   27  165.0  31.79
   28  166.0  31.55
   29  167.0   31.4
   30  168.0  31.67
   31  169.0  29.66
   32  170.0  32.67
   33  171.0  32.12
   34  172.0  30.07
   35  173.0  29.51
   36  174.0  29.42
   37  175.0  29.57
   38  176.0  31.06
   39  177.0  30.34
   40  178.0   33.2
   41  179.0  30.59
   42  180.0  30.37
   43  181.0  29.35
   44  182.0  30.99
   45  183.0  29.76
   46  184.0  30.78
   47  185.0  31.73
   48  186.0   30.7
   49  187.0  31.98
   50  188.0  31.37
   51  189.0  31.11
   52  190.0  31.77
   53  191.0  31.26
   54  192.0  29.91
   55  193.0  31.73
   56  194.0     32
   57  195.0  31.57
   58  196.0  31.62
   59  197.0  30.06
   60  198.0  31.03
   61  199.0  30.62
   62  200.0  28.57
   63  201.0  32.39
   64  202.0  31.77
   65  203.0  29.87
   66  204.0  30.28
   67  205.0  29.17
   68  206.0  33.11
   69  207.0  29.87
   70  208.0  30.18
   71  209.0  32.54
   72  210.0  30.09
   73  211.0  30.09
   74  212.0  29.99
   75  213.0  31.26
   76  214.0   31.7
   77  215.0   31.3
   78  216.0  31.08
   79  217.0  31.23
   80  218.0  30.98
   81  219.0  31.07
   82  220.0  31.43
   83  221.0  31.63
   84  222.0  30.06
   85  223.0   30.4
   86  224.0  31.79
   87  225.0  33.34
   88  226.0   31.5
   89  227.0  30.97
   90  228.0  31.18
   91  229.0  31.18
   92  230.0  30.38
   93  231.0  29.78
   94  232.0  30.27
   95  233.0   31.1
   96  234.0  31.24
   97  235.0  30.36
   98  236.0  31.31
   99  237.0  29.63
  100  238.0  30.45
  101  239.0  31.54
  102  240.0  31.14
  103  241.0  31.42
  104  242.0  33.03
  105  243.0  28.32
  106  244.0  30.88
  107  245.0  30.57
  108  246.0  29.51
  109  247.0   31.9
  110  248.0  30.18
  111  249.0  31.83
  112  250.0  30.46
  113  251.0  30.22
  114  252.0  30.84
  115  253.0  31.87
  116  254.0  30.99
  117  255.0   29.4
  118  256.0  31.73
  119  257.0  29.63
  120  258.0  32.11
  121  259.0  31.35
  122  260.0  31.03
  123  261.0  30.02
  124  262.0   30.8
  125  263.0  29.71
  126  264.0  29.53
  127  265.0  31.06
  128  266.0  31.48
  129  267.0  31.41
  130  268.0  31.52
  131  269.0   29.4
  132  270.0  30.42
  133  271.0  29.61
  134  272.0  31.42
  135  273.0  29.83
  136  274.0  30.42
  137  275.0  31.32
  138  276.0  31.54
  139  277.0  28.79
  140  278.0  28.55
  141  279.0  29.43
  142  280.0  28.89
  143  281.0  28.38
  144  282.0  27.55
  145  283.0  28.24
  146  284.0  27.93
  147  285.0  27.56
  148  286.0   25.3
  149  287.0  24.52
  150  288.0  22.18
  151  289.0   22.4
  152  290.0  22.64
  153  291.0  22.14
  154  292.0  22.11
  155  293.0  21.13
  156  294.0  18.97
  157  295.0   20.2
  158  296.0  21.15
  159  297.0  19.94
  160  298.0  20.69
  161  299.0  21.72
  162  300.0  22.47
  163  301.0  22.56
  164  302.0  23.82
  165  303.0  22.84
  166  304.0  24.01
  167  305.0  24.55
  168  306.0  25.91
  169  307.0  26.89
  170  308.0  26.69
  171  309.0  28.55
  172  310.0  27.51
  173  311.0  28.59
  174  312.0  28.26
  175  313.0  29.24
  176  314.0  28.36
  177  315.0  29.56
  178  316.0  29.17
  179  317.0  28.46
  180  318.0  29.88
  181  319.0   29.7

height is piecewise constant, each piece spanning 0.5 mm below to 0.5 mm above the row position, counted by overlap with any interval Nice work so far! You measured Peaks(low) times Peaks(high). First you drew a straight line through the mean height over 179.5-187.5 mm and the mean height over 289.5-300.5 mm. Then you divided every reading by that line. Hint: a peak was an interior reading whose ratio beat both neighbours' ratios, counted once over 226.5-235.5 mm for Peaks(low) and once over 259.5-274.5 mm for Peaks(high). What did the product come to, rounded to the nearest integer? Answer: 8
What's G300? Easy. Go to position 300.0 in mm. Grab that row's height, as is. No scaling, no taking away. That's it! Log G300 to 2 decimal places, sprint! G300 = 22.47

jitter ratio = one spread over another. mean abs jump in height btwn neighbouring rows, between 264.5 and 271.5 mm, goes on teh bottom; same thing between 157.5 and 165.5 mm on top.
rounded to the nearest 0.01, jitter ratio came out 3.06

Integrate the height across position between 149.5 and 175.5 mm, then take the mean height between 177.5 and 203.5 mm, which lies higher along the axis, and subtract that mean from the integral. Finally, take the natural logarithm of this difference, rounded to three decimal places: 6.646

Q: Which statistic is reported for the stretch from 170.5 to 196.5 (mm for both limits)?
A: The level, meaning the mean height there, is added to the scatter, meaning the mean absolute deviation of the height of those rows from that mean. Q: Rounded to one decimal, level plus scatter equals 31.7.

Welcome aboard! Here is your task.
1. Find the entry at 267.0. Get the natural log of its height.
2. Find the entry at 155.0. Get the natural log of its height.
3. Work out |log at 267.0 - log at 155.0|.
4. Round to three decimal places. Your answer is 0.064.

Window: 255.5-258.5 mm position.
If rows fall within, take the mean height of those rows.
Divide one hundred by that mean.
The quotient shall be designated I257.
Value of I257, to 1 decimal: 3.2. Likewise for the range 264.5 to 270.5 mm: 3.2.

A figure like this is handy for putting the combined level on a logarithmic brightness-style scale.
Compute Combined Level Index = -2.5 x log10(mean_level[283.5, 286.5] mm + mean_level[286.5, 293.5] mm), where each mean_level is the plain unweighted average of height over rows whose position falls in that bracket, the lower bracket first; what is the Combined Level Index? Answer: -4.23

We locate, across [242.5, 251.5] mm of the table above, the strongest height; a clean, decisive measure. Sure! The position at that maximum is 247.0 mm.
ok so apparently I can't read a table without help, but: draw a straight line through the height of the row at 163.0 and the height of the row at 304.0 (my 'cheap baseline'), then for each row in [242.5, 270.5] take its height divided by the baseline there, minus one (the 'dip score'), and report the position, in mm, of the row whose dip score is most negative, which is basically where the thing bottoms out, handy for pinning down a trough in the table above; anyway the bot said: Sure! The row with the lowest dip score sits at 243.0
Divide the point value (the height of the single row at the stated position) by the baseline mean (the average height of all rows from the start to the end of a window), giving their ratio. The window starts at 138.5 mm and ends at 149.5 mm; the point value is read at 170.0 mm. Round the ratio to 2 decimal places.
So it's 1.05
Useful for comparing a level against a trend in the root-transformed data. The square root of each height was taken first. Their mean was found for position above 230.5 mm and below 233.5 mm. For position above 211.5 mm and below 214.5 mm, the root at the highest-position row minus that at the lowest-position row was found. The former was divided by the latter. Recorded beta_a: 36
